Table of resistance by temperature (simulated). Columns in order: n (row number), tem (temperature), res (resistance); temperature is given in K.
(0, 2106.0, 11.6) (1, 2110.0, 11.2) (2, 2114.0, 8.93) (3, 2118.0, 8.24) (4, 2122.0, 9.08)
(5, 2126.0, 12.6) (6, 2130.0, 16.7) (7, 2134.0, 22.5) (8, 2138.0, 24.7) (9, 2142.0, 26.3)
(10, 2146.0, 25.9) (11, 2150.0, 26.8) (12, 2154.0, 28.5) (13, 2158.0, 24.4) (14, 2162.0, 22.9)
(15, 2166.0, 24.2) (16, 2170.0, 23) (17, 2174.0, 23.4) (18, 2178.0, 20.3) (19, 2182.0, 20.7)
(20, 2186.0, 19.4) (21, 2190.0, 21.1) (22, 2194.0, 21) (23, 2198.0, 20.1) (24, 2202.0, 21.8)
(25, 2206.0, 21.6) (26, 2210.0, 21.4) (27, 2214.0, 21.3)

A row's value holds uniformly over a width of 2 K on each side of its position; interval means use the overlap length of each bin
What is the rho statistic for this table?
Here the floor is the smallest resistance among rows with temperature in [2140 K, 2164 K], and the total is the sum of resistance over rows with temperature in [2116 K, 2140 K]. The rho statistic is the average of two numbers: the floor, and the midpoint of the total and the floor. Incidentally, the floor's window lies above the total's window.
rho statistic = 40.6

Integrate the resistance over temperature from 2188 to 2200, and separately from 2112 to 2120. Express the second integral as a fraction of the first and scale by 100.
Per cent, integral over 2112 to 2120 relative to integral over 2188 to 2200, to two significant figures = 28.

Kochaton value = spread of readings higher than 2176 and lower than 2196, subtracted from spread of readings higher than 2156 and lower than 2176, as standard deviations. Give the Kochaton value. 0.0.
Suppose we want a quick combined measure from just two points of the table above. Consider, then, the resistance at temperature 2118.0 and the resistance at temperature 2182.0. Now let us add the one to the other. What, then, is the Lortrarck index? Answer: 29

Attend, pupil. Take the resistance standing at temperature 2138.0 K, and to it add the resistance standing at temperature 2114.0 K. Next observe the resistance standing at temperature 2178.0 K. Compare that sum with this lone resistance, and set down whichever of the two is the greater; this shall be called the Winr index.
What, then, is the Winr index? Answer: 34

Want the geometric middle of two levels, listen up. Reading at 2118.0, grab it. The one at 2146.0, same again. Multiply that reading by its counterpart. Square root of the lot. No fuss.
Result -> 15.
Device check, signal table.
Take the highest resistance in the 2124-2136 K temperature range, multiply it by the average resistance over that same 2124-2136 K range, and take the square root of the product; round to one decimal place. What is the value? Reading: 19.7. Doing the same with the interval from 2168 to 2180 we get 22.8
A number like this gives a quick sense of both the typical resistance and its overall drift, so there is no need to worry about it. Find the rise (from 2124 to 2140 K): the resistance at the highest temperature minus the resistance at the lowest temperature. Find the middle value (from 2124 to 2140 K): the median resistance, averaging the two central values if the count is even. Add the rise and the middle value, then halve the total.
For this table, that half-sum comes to 16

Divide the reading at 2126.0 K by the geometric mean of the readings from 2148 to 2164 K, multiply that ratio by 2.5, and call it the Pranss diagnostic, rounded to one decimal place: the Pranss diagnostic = 1.2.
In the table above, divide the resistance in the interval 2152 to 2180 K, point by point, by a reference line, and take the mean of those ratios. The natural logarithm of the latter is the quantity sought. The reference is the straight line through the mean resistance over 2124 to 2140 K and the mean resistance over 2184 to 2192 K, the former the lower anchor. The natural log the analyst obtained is 0.18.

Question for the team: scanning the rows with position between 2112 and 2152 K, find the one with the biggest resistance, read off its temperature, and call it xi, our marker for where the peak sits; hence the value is 2150.0 K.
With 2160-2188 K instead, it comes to 2166.0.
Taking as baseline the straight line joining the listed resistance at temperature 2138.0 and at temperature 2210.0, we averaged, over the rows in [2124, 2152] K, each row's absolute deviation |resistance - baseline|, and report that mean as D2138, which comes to 4.2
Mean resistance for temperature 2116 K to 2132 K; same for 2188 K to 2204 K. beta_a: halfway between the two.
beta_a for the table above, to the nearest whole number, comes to 16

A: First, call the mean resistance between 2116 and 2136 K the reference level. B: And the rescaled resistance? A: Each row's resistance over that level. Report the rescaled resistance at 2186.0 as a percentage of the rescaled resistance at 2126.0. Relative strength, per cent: 154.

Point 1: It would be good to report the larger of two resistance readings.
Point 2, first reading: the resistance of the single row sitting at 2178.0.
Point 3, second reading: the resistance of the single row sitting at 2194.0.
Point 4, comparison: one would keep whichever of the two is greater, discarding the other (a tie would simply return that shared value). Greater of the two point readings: 21.0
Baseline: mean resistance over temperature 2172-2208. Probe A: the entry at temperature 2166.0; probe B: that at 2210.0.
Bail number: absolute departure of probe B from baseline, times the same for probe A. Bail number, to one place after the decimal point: 1.1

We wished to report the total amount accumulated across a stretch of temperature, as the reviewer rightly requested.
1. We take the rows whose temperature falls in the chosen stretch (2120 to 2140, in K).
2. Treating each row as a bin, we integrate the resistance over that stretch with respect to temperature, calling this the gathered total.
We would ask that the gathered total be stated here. 342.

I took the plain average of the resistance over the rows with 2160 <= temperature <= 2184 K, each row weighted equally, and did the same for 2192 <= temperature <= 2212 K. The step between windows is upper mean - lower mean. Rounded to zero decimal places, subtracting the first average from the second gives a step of -1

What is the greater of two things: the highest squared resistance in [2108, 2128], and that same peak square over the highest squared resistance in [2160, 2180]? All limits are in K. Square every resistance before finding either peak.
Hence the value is 159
